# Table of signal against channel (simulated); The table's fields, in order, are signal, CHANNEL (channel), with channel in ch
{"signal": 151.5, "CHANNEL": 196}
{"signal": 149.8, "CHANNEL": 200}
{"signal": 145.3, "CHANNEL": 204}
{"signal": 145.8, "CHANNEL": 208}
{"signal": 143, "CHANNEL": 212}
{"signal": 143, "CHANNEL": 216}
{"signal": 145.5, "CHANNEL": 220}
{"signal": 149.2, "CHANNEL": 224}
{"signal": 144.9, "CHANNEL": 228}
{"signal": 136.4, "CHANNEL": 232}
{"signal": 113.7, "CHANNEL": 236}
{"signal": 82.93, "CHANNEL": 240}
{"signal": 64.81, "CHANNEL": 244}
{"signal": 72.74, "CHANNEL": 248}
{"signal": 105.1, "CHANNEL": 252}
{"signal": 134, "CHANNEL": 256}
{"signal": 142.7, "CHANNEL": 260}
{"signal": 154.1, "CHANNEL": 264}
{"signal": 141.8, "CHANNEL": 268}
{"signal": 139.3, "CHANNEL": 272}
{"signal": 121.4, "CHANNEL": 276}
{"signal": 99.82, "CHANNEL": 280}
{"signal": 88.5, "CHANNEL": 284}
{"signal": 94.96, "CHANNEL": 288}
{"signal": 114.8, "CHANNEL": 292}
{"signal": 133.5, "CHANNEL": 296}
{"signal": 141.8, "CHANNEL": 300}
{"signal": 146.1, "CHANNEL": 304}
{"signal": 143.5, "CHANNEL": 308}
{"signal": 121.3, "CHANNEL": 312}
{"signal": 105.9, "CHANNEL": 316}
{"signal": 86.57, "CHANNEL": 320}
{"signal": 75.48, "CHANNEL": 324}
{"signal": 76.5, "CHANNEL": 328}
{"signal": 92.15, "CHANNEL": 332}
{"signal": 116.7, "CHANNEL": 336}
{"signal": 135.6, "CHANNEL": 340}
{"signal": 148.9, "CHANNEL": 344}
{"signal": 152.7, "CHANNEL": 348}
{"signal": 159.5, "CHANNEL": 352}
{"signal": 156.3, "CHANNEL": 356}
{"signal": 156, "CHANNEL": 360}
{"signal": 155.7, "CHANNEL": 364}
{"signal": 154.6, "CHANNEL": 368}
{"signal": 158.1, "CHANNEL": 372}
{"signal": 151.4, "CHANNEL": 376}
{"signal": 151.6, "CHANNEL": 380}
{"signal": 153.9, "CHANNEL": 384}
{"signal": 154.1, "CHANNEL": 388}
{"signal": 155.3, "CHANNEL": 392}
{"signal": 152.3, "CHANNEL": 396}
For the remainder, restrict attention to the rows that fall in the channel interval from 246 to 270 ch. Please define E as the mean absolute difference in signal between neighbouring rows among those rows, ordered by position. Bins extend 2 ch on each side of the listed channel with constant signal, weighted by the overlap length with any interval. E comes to 19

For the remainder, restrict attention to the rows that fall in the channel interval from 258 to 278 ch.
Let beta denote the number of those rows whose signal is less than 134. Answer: 1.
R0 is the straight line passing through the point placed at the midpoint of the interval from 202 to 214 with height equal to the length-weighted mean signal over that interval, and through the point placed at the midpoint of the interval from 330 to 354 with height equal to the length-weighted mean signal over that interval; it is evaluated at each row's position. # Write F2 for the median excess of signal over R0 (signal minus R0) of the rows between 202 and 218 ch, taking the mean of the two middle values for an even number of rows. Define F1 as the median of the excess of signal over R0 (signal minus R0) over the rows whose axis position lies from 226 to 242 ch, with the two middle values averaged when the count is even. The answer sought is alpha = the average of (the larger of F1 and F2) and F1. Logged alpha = -9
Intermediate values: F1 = -18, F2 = 0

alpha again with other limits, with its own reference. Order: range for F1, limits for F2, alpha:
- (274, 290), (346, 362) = -9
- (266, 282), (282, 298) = -9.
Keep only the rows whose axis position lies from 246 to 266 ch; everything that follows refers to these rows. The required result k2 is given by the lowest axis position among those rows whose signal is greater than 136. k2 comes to 260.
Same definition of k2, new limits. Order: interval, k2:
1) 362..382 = 364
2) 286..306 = 300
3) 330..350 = 344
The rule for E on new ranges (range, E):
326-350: 15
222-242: 17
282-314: 12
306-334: 14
